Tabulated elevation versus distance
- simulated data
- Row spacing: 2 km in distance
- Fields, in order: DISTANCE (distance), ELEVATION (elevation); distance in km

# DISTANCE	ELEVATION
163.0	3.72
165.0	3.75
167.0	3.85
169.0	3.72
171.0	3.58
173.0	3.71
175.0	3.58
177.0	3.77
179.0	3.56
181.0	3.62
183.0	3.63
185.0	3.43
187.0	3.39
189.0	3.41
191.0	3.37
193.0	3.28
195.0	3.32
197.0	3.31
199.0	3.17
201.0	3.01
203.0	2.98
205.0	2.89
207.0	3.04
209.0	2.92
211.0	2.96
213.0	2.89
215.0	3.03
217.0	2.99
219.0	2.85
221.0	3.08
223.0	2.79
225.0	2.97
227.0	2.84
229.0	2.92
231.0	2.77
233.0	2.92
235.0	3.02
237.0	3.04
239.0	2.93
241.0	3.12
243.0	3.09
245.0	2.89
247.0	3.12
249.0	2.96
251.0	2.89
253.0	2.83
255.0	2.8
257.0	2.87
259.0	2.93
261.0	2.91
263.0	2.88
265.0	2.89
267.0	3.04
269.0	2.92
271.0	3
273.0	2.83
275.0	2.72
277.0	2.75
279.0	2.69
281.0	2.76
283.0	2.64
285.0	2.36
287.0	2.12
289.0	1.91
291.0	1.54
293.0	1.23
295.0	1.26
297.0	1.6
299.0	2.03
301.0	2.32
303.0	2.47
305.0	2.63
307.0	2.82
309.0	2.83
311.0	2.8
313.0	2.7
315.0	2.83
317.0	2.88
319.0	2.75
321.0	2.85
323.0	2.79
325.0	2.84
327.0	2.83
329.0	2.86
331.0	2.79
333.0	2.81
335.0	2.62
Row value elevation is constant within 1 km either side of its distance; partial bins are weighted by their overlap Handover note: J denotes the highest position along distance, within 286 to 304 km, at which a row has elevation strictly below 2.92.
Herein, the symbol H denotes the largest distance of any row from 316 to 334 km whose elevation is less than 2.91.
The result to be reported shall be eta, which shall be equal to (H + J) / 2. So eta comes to 318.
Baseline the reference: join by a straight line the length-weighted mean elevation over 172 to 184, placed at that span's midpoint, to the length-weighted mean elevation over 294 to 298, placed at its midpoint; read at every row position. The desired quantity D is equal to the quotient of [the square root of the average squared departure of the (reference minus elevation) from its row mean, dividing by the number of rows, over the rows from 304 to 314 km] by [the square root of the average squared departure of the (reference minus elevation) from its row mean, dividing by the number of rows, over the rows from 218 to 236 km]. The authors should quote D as 0.7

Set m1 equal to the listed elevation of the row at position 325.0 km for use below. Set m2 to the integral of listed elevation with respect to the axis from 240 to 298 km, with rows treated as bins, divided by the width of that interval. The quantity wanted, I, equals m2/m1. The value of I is 0.92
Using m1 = 2.84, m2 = 2.6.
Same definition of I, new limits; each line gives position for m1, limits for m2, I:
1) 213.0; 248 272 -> 1.01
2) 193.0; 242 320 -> 0.79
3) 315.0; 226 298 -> 0.94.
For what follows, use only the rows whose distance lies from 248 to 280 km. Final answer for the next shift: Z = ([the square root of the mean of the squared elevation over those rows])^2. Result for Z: 8.2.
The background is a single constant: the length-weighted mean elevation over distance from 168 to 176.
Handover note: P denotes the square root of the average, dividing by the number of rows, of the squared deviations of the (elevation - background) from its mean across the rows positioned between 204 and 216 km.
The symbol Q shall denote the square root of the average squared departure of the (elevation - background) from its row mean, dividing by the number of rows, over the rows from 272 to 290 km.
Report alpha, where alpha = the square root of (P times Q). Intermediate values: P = 0.061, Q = 0.31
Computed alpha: 0.14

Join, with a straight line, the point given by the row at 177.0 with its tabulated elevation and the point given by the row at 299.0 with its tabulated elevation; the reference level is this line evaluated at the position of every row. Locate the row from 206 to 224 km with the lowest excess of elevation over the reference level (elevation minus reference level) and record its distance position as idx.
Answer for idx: 209.0 km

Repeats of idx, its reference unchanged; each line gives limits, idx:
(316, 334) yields 319.0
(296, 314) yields 297.0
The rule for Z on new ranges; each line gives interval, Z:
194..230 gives 9.0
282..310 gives 4.8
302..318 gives 7.6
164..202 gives 12.3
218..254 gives 8.7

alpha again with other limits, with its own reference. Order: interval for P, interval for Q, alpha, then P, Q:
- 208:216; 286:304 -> 0.15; 0.052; 0.42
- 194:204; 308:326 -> 0.09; 0.144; 0.05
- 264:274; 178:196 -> 0.10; 0.076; 0.12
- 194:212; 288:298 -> 0.19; 0.153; 0.25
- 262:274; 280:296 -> 0.20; 0.072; 0.56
